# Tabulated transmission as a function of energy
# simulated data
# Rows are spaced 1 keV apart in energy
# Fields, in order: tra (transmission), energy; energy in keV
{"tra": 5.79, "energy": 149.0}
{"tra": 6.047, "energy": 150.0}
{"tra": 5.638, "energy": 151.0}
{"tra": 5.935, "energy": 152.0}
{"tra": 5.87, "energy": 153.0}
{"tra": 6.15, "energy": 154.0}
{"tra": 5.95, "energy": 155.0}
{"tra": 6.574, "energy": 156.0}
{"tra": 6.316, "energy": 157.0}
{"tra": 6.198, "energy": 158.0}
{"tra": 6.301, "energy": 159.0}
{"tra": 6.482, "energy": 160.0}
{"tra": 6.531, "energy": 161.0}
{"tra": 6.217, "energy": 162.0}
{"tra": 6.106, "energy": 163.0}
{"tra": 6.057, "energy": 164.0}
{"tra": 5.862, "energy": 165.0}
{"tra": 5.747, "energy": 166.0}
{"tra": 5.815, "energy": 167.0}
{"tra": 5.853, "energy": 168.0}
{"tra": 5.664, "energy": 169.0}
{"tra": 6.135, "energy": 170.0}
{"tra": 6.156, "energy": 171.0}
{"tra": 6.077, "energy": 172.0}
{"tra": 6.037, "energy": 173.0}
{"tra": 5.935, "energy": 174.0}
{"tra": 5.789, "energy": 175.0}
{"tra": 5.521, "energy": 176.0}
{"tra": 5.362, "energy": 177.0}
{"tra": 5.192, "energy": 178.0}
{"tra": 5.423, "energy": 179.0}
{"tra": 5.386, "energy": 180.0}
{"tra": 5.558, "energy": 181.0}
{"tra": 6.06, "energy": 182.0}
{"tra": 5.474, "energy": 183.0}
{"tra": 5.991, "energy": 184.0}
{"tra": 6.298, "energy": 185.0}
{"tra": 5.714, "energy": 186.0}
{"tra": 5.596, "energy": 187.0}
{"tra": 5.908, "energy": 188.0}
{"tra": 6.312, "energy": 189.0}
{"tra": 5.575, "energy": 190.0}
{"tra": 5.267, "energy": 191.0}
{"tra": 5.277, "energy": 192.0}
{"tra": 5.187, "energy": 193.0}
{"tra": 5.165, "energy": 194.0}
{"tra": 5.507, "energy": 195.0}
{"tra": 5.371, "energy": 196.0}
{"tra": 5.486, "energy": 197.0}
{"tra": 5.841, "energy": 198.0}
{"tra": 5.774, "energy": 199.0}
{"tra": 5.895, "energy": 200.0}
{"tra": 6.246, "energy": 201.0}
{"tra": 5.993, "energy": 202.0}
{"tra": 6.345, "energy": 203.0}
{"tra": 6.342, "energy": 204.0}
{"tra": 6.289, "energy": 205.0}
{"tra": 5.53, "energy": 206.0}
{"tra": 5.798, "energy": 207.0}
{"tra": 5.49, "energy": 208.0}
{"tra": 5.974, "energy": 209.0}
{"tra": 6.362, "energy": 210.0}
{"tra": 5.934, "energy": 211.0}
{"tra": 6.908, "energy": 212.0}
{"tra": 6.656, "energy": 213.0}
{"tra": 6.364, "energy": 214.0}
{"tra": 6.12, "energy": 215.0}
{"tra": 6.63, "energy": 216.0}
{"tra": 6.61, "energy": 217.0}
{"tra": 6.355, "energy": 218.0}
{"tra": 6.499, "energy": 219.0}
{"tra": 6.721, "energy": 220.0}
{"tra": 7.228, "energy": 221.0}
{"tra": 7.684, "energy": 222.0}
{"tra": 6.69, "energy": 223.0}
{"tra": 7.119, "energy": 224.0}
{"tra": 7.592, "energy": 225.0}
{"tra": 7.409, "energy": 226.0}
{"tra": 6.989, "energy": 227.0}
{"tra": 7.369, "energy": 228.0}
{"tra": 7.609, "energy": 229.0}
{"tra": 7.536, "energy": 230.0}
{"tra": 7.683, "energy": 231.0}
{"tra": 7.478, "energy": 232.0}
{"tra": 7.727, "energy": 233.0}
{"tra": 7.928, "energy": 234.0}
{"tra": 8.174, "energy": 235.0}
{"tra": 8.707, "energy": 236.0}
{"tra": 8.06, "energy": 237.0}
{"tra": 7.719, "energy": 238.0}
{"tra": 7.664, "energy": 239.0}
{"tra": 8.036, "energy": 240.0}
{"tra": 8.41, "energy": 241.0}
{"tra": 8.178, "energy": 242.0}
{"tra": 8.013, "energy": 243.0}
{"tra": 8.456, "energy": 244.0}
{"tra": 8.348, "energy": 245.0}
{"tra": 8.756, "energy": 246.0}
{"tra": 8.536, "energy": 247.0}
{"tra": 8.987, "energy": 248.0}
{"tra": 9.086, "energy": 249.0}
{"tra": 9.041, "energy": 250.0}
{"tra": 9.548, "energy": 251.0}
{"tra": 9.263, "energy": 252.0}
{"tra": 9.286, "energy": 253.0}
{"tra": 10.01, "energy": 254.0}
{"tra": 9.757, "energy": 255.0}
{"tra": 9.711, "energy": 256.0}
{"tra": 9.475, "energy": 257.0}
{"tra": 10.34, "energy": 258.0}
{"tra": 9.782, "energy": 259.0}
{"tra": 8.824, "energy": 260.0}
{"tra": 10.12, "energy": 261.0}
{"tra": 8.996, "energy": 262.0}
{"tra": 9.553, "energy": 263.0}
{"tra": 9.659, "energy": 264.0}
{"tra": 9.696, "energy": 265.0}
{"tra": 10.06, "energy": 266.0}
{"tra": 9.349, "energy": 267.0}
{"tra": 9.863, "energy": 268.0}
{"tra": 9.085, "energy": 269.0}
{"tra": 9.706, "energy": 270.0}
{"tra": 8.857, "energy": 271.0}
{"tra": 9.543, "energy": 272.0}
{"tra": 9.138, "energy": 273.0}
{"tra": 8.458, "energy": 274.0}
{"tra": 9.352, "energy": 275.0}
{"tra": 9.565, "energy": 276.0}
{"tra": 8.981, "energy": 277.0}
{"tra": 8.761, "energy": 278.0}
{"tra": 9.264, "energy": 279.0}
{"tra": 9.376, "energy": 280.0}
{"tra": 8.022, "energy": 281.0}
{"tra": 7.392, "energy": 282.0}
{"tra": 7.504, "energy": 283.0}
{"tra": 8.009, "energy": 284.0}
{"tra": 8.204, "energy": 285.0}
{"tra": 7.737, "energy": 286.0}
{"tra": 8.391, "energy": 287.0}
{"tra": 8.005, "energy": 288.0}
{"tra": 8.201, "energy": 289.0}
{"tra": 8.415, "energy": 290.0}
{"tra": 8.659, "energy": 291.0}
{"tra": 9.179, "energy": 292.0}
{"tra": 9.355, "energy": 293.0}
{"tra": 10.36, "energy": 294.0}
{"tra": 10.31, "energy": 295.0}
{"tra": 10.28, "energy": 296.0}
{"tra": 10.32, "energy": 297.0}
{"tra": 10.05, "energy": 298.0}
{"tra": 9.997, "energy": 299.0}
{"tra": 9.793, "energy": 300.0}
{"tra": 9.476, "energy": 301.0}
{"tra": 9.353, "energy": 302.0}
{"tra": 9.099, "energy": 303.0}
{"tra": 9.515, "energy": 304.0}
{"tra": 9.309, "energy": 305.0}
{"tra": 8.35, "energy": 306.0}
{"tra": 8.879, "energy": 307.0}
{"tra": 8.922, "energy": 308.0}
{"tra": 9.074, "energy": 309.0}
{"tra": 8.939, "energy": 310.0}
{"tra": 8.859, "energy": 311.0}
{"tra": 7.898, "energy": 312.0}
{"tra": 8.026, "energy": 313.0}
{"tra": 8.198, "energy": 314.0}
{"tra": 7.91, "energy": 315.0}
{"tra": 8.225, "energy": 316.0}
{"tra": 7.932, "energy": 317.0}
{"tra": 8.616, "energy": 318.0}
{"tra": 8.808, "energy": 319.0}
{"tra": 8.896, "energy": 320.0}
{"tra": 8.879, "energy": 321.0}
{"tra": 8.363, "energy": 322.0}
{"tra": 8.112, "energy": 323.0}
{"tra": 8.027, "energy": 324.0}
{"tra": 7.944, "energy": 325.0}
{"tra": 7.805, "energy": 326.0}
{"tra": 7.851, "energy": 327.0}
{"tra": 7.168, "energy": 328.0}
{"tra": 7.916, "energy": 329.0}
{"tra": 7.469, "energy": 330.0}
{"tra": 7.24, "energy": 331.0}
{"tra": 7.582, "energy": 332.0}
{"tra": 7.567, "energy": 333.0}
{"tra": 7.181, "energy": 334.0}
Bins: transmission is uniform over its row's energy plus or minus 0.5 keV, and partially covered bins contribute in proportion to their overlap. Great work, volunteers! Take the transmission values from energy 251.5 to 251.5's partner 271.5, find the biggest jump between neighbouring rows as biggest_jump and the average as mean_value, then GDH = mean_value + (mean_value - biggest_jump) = 18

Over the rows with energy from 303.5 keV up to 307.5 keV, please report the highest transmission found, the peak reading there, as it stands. 9.515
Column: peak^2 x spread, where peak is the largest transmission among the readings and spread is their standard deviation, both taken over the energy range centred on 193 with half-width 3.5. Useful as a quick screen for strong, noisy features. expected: 5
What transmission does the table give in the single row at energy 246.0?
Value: 8.756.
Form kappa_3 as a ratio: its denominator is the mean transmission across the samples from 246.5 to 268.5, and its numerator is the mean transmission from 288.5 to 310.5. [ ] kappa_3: 0.99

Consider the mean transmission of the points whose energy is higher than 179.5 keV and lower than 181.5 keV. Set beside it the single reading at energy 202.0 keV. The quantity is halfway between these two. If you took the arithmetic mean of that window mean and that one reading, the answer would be 5.73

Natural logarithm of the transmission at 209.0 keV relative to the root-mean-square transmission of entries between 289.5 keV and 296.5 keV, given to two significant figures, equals -0.47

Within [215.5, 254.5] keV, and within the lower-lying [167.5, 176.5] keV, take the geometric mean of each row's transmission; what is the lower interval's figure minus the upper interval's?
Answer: -2.0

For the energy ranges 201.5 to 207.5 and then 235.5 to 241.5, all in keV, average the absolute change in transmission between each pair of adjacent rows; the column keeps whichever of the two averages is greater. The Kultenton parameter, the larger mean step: 0.36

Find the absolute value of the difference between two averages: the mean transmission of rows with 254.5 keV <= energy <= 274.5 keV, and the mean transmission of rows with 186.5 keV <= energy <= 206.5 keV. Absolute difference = 3.8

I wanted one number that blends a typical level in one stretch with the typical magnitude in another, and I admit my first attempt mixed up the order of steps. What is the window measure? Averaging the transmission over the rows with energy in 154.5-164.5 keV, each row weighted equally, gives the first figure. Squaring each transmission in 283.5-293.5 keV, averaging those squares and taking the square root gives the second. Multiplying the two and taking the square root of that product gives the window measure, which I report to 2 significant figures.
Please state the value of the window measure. 7.3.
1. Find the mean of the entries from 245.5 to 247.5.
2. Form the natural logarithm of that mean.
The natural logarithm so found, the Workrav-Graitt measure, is 2.2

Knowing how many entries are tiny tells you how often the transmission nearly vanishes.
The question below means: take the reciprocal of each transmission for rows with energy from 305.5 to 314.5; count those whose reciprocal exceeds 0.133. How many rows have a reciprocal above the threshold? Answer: 0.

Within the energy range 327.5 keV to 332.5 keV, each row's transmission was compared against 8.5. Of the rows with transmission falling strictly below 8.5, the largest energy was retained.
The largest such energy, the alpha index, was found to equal 332.0 keV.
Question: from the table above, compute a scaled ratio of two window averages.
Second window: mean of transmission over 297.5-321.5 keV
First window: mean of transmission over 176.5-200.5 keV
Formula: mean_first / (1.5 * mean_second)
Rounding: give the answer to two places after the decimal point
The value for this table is 0.42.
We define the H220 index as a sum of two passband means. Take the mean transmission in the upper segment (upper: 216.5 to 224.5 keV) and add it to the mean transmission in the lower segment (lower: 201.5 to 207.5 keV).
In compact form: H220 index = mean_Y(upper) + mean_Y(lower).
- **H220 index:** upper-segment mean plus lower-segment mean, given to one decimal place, 12.9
